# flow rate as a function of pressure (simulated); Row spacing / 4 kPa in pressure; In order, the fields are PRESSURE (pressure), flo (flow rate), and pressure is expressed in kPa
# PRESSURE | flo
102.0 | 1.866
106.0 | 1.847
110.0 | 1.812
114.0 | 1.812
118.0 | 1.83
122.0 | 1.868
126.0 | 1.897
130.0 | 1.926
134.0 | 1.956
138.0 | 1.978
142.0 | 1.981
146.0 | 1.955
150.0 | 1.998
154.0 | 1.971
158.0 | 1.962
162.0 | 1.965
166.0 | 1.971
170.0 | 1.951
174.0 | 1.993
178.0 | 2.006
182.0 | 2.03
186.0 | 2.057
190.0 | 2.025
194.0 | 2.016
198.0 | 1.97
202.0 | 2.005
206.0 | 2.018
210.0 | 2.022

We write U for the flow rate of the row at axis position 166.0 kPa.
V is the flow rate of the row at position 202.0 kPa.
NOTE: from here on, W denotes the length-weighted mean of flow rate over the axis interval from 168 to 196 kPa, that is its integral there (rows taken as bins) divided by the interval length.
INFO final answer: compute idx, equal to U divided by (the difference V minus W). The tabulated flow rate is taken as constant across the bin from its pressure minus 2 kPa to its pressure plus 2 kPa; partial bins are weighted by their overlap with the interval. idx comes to -321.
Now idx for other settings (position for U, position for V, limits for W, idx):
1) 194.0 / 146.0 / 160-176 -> -134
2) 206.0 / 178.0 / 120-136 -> 21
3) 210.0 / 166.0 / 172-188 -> -40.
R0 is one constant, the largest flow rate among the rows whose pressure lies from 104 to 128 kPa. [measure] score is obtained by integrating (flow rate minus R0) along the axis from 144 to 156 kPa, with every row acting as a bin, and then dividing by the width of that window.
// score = 0.08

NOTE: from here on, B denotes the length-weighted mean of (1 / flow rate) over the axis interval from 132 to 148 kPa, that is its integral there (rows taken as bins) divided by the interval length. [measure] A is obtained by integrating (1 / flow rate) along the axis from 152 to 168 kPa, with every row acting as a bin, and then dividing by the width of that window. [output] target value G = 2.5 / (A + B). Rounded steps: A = 0.508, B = 0.508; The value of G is 2.46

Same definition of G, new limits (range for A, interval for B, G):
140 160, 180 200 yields 2.49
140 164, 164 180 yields 2.47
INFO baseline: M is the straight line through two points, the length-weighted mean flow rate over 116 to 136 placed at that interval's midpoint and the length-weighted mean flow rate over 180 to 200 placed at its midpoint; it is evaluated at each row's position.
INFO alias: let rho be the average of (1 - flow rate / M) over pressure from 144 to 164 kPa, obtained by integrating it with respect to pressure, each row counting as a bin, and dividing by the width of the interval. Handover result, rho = -0.011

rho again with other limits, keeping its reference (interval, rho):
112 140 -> 0.000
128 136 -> -0.018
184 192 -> -0.013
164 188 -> -0.004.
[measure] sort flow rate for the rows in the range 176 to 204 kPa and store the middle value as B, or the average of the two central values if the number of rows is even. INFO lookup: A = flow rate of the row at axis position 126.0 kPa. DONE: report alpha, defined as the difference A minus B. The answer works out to -0.12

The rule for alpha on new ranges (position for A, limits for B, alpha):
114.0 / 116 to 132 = -0.07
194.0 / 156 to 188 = 0.03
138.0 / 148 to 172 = 0.01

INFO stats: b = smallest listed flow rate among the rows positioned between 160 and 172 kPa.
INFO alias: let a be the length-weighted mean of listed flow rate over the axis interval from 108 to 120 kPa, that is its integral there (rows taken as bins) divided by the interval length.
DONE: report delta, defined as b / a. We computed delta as 1.07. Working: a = 1.82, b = 1.951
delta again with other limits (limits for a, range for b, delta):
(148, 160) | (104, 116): 0.92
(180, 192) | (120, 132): 0.92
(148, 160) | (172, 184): 1.01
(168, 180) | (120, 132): 0.94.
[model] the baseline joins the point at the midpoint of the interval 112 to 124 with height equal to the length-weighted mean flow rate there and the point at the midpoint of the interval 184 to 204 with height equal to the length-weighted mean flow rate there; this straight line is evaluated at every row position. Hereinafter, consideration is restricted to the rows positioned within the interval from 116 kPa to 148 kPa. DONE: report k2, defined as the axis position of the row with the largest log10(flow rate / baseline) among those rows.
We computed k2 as 138.0 kPa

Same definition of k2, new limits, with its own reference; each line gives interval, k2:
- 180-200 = 186.0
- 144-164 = 150.0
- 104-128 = 126.0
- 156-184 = 182.0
